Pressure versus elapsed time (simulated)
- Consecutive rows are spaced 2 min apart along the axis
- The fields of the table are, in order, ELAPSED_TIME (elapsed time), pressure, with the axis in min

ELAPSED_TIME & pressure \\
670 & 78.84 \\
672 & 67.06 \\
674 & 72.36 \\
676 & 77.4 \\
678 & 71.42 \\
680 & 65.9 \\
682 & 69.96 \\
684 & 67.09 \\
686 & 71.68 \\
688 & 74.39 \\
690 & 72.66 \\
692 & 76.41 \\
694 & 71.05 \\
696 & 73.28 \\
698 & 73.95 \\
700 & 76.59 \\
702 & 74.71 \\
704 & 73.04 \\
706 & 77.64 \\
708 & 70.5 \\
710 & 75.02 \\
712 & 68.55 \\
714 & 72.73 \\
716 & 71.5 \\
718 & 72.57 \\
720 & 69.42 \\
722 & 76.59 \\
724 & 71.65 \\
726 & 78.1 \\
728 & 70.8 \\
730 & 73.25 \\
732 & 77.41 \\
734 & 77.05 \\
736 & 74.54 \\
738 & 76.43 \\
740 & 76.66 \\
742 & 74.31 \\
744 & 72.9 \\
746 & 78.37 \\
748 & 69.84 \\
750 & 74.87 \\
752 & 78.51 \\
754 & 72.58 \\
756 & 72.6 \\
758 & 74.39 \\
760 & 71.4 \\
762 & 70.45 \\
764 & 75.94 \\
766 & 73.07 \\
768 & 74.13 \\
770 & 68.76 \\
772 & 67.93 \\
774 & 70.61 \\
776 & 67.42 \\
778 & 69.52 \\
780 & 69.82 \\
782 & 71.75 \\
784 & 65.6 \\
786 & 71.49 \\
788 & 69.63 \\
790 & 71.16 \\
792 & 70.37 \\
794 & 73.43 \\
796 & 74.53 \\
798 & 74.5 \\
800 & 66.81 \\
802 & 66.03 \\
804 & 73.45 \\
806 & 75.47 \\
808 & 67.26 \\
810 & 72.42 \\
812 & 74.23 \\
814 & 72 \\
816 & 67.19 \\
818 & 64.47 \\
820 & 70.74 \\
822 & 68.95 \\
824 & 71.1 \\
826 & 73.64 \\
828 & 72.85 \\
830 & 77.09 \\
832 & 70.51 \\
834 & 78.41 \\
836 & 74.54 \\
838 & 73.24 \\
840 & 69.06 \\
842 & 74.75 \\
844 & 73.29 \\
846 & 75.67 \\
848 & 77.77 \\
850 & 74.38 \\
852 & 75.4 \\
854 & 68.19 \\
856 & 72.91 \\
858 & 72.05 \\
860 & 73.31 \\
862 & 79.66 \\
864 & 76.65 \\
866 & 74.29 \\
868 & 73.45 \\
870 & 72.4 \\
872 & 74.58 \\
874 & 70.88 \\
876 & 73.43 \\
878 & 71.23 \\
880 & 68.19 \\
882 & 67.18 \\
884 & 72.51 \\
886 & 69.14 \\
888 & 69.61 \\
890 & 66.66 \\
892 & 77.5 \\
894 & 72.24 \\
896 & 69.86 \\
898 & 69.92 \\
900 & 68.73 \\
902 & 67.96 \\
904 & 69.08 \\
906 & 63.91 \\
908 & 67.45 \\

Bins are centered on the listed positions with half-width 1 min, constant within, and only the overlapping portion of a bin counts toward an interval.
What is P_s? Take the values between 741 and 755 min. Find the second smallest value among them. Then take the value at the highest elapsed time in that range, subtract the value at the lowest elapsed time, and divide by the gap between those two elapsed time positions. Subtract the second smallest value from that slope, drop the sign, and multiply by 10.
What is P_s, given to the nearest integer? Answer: 727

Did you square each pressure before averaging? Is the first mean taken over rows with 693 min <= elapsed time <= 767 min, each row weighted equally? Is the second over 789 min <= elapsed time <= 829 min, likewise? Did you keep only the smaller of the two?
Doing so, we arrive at 5055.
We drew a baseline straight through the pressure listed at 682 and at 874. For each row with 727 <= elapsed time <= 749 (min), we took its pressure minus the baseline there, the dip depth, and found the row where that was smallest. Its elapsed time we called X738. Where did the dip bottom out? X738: 748 min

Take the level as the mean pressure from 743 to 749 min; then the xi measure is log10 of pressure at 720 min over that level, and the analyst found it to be -0.026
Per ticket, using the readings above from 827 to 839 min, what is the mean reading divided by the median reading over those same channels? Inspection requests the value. 1.01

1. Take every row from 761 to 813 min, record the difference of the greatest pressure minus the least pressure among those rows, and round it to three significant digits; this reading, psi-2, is 10.3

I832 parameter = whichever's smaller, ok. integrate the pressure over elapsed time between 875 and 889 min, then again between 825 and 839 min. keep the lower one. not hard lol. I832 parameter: 983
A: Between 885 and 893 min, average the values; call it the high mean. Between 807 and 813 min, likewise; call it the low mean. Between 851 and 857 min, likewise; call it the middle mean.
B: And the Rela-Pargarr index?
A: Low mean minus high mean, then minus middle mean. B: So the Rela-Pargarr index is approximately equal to -72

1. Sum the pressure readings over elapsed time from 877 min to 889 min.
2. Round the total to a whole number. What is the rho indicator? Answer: 418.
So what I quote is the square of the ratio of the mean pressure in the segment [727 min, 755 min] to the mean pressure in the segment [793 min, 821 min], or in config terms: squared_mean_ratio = 1.11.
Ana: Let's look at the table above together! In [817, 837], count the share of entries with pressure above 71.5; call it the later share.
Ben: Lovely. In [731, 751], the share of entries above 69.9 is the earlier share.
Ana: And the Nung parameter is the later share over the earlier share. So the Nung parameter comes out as 0.56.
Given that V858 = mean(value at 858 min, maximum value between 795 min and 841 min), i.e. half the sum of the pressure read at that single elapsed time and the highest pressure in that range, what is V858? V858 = 75.2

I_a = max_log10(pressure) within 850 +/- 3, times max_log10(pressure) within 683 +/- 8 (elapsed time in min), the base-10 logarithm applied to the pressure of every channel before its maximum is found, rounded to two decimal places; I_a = 3.57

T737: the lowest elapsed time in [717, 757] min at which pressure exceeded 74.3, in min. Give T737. 722 min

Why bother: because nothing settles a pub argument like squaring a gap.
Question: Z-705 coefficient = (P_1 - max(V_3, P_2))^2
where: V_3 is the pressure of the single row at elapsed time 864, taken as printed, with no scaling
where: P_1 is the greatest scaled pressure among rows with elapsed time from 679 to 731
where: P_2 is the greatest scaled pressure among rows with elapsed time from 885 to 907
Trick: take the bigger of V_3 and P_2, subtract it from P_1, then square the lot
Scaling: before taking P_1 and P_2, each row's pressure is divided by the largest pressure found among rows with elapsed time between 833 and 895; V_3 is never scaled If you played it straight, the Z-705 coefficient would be 5726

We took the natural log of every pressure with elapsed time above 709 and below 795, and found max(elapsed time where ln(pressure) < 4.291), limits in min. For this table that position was 792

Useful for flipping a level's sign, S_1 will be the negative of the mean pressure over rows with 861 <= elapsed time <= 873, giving -75.2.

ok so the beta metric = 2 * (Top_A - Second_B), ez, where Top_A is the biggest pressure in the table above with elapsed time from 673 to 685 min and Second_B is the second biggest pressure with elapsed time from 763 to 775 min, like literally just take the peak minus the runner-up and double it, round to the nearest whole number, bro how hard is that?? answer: 7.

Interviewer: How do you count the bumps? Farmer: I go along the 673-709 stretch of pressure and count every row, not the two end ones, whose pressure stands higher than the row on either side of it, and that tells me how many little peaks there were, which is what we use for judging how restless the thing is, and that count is 6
